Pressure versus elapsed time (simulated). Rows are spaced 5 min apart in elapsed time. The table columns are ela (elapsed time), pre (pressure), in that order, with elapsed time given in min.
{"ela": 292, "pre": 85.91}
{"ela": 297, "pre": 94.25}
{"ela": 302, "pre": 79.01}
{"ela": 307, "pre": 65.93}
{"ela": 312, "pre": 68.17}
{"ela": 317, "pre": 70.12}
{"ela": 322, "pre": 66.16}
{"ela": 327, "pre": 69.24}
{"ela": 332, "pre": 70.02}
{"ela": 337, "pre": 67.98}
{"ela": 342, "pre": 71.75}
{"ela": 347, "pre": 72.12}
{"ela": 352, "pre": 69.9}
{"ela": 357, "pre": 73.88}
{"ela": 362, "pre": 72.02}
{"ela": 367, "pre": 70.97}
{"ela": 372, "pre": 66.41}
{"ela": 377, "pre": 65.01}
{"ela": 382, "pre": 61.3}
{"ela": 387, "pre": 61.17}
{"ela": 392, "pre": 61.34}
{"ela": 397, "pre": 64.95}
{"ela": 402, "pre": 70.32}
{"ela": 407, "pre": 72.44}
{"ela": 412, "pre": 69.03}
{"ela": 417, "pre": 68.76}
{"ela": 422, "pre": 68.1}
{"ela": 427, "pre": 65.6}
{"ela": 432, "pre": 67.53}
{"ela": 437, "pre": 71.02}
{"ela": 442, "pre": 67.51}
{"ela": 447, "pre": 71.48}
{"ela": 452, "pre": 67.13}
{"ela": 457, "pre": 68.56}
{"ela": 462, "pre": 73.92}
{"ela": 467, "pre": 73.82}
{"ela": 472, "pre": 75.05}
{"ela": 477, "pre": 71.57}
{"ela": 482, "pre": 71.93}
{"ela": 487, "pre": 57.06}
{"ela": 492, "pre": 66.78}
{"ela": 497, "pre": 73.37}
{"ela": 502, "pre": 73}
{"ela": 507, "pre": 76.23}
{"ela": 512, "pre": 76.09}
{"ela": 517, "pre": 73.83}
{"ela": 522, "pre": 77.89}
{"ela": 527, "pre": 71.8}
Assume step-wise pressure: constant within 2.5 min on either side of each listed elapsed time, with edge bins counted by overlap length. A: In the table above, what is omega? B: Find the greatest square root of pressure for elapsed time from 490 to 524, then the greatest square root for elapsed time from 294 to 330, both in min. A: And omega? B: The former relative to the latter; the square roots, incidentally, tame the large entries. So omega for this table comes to 0.91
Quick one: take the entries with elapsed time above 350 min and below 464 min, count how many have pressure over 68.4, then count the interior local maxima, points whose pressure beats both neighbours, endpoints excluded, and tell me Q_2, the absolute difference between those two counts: 8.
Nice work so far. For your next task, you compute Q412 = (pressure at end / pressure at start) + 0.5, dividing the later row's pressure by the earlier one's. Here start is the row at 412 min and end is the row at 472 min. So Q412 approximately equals 1.59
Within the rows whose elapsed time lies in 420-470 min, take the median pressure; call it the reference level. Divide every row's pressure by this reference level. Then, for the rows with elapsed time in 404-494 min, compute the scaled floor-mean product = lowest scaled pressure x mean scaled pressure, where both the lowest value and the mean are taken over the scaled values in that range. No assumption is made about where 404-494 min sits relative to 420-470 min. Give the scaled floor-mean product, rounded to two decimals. 0.85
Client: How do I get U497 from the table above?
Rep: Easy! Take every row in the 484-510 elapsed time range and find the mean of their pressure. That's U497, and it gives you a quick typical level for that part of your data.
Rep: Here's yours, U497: 69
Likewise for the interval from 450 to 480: 72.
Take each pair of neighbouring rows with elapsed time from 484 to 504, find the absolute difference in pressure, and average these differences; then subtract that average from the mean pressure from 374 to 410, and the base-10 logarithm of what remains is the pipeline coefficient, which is 1.78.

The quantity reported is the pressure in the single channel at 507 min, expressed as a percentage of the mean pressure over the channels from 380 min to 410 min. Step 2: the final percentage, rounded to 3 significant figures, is 117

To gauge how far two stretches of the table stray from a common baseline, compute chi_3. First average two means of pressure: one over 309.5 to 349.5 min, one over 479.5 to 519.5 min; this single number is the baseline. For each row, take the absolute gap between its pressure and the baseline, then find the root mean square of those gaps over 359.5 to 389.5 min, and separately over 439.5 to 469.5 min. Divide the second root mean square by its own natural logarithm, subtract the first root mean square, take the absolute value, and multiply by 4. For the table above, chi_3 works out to 12.7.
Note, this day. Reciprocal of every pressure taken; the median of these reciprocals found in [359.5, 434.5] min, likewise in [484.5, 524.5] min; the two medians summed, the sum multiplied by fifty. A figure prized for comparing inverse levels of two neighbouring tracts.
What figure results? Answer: 1.42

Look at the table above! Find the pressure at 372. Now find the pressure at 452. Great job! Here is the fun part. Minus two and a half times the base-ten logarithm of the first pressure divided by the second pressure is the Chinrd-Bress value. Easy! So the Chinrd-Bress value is 0.01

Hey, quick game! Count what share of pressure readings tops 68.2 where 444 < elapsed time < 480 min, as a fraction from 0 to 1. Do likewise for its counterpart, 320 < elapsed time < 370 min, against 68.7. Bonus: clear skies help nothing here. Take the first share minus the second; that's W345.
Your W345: 0.1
